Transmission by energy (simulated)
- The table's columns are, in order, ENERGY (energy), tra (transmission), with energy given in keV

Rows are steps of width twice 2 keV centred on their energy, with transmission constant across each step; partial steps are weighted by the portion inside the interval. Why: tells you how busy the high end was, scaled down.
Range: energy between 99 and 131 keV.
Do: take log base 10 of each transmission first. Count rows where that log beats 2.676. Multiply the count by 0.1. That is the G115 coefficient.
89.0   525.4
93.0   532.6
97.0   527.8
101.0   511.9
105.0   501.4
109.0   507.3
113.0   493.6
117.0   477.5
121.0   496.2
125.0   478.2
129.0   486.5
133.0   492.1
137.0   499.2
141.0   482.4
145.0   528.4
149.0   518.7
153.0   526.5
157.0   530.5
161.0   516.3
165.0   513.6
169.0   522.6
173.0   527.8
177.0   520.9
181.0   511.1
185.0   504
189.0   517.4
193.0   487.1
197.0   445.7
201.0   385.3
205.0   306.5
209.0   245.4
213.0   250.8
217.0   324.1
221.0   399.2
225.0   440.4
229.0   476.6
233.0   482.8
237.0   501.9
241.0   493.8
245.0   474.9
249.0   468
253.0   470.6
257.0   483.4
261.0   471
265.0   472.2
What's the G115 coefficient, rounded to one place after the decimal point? 0.8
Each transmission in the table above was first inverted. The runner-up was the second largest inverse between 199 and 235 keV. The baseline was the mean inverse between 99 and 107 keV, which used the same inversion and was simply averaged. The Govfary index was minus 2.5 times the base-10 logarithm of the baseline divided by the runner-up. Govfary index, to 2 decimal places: 0.76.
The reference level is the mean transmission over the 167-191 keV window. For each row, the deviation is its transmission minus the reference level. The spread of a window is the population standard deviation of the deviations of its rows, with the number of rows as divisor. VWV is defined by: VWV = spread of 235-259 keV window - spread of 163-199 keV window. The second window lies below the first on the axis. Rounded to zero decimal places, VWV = -12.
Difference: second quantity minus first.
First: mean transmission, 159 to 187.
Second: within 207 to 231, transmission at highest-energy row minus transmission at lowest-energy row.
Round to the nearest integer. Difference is -285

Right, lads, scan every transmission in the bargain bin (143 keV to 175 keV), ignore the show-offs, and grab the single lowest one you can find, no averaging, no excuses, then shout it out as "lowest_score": 513.6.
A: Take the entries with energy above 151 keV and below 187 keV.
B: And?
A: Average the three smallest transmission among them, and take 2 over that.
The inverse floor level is 0.0039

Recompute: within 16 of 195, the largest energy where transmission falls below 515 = 209.0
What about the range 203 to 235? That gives 233.0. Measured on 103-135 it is 133.0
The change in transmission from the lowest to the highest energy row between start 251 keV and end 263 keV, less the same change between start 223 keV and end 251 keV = -27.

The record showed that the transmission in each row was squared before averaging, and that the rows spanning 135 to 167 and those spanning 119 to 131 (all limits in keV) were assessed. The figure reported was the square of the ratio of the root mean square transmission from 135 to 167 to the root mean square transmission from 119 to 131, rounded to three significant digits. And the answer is 1.12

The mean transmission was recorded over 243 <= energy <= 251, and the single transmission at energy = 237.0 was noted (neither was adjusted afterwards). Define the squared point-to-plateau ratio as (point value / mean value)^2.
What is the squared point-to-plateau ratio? 1.1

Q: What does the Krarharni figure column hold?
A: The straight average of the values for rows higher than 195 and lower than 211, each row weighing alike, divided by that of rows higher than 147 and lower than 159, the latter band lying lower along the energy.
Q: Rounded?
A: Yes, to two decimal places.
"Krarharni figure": 0.66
